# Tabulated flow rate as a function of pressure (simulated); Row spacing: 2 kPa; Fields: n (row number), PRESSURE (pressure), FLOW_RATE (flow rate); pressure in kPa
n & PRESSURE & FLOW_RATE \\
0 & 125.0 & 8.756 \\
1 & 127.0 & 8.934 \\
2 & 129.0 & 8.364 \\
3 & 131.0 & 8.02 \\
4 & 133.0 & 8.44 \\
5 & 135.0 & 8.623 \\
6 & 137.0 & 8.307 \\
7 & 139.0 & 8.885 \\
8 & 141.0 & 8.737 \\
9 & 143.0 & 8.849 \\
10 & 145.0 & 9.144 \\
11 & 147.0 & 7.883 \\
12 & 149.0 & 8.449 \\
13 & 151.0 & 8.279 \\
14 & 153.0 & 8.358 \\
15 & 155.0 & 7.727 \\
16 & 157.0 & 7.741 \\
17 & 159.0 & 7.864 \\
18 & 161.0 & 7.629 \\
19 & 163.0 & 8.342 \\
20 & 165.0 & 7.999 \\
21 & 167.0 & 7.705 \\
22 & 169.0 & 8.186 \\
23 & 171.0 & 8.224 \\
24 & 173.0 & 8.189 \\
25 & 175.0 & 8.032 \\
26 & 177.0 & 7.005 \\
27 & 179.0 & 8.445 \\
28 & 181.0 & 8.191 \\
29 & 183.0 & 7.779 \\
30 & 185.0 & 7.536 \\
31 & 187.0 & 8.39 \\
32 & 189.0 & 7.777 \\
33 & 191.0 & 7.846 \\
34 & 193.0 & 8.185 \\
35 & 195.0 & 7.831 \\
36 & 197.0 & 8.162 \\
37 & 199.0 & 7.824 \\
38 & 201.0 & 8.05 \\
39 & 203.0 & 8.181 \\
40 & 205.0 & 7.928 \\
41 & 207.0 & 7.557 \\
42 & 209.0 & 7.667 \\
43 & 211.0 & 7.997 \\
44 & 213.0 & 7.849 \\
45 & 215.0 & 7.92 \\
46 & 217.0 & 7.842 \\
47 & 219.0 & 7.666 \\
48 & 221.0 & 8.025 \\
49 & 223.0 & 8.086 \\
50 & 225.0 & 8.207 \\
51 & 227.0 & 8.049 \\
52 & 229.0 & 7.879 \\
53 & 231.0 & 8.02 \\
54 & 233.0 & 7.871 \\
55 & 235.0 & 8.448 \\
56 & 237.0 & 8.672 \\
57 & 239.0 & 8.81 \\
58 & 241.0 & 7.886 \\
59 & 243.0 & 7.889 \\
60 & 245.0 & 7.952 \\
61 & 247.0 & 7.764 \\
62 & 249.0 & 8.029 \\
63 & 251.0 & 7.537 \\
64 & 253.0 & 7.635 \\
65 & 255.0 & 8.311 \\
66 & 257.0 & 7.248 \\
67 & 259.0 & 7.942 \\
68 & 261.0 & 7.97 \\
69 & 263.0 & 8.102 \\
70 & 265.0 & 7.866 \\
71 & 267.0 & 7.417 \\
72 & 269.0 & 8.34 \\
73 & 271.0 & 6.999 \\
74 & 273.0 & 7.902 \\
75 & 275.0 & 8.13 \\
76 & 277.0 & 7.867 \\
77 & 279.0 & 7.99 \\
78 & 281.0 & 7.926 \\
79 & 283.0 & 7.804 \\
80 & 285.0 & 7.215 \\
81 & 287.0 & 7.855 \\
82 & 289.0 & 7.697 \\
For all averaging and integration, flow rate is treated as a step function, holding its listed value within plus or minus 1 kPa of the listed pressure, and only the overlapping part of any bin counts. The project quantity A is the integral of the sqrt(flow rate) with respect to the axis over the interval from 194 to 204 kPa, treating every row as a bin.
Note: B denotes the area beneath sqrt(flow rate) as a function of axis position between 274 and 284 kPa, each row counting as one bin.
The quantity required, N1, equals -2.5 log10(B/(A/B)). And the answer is -3.62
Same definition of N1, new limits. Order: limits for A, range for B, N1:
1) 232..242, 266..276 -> -3.57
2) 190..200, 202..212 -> -3.61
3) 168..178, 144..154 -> -3.69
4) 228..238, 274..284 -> -3.61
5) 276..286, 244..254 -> -3.62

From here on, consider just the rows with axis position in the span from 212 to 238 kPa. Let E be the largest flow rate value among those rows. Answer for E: 8.672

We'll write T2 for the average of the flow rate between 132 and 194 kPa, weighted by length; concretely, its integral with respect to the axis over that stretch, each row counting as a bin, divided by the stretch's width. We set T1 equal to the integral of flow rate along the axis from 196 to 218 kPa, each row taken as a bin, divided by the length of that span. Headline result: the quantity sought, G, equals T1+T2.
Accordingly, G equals 16.1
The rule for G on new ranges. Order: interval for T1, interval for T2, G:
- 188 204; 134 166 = 16.3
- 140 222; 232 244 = 16.3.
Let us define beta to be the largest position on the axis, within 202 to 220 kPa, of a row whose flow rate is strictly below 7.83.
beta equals 219.0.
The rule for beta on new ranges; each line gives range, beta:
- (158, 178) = 177.0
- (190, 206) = 199.0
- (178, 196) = 189.0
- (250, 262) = 257.0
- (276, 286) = 285.0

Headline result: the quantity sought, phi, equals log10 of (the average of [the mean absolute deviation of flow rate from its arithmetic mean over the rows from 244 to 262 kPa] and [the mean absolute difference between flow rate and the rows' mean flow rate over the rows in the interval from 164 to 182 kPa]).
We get -0.58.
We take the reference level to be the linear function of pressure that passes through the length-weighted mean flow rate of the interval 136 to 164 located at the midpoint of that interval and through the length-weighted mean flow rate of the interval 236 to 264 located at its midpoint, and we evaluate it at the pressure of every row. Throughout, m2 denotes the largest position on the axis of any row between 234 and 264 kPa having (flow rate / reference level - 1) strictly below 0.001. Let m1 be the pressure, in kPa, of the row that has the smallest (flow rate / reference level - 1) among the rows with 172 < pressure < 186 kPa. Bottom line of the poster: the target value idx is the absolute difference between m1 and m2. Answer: 82 kPa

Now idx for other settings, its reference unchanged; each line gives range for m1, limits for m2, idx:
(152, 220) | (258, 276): 96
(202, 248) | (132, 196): 12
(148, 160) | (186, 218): 62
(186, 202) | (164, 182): 8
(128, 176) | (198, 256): 92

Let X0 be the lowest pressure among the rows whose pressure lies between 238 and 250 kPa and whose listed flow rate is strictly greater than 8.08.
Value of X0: 239.0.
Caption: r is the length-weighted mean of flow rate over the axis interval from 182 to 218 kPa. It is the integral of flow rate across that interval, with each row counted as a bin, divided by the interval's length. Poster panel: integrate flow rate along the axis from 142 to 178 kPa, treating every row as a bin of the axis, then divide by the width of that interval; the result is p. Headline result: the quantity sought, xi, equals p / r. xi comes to 1.02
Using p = 8.09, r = 7.91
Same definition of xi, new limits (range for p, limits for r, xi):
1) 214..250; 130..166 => 0.97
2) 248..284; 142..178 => 0.97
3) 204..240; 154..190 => 1.01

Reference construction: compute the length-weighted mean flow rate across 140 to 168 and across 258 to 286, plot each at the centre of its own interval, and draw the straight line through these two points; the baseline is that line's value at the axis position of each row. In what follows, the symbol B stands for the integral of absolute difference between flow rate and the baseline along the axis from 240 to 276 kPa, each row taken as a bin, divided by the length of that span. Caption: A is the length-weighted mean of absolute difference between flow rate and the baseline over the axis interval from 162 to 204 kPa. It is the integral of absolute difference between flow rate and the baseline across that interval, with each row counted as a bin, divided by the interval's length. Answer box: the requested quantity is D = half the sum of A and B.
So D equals 0.25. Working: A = 0.24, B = 0.26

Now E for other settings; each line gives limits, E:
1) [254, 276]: 8.34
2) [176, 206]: 8.445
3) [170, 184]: 8.445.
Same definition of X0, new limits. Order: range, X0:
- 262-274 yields 263.0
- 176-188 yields 179.0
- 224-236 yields 225.0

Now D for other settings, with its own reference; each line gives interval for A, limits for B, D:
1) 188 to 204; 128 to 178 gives 0.25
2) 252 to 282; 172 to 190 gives 0.32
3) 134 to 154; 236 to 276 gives 0.35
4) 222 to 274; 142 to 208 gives 0.29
